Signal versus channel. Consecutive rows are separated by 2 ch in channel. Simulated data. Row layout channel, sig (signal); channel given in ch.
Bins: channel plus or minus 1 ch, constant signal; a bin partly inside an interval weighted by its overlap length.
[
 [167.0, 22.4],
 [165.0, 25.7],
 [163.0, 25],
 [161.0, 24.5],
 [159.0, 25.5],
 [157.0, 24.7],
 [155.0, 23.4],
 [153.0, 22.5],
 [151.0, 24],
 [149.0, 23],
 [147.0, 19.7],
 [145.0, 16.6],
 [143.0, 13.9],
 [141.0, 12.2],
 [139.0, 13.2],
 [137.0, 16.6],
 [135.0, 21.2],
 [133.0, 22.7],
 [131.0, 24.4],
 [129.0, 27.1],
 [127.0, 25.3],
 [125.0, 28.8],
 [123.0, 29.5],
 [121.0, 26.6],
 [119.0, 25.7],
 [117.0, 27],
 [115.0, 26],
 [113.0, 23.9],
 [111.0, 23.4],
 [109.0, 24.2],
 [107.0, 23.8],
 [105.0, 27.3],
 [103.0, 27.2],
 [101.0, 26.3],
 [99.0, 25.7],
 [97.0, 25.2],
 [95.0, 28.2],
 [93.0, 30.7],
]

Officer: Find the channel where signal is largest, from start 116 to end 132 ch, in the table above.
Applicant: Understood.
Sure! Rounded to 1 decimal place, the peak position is 123.0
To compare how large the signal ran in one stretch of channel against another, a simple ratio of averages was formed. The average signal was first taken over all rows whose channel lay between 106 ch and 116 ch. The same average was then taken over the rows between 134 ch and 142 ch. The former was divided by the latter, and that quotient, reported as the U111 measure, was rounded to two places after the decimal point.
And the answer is 1.54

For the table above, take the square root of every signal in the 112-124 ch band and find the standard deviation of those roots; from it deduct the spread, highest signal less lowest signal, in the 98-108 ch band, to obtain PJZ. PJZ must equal -3.3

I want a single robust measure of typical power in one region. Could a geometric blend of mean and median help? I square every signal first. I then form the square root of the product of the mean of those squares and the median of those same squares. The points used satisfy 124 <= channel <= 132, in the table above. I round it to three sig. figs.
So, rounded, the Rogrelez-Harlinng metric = 694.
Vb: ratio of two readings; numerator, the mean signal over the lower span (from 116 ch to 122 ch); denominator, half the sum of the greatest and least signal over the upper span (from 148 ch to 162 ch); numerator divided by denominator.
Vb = 1.10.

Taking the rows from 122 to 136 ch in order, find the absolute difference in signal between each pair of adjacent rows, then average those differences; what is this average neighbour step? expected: 2.0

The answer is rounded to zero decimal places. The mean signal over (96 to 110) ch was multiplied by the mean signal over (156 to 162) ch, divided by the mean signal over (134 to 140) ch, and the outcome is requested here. 38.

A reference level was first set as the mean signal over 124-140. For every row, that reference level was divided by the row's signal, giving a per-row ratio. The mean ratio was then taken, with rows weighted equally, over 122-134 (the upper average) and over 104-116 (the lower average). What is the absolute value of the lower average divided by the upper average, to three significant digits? 1.06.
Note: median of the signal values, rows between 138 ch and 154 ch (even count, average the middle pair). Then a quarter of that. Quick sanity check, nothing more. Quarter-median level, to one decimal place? 4.5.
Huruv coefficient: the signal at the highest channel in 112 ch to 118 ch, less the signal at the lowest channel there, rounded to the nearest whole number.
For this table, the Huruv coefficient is 3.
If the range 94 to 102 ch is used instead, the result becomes -2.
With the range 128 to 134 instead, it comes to -4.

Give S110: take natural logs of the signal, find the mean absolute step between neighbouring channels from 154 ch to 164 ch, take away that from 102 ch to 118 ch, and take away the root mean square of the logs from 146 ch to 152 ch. -3.11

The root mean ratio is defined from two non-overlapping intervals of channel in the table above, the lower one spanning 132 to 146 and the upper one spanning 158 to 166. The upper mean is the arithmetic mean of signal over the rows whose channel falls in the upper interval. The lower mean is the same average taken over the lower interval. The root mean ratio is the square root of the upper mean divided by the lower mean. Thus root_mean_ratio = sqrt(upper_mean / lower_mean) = 1.23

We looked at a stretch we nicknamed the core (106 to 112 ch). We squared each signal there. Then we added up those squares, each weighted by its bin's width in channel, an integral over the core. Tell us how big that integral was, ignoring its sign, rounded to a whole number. 3399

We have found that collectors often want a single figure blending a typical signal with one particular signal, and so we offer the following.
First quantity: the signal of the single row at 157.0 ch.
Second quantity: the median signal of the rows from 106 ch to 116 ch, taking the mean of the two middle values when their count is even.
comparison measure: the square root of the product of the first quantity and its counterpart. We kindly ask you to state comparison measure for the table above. 24.3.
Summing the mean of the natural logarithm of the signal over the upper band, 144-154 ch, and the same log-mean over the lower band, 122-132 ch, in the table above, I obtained 6.34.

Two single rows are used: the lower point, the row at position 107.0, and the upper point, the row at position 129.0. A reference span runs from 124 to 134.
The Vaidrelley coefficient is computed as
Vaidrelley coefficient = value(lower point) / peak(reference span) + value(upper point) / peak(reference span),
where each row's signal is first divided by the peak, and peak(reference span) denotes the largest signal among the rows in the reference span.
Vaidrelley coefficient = 1.77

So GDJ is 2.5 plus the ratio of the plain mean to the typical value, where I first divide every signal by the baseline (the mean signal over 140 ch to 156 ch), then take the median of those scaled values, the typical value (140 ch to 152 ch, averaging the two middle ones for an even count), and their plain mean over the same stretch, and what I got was 3.50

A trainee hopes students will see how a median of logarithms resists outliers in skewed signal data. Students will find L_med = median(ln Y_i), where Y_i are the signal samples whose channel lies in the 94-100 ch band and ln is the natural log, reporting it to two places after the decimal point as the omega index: 3.25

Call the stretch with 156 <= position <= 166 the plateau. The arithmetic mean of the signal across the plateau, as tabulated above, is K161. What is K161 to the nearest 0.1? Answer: 25.1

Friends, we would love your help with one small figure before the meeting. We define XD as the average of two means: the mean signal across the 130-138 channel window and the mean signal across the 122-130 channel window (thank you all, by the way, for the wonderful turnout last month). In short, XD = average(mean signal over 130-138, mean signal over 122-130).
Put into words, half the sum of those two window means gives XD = 24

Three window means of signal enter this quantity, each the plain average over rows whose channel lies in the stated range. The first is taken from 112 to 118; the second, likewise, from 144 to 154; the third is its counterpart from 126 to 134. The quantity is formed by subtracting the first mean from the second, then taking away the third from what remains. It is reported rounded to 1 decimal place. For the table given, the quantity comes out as -29.3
